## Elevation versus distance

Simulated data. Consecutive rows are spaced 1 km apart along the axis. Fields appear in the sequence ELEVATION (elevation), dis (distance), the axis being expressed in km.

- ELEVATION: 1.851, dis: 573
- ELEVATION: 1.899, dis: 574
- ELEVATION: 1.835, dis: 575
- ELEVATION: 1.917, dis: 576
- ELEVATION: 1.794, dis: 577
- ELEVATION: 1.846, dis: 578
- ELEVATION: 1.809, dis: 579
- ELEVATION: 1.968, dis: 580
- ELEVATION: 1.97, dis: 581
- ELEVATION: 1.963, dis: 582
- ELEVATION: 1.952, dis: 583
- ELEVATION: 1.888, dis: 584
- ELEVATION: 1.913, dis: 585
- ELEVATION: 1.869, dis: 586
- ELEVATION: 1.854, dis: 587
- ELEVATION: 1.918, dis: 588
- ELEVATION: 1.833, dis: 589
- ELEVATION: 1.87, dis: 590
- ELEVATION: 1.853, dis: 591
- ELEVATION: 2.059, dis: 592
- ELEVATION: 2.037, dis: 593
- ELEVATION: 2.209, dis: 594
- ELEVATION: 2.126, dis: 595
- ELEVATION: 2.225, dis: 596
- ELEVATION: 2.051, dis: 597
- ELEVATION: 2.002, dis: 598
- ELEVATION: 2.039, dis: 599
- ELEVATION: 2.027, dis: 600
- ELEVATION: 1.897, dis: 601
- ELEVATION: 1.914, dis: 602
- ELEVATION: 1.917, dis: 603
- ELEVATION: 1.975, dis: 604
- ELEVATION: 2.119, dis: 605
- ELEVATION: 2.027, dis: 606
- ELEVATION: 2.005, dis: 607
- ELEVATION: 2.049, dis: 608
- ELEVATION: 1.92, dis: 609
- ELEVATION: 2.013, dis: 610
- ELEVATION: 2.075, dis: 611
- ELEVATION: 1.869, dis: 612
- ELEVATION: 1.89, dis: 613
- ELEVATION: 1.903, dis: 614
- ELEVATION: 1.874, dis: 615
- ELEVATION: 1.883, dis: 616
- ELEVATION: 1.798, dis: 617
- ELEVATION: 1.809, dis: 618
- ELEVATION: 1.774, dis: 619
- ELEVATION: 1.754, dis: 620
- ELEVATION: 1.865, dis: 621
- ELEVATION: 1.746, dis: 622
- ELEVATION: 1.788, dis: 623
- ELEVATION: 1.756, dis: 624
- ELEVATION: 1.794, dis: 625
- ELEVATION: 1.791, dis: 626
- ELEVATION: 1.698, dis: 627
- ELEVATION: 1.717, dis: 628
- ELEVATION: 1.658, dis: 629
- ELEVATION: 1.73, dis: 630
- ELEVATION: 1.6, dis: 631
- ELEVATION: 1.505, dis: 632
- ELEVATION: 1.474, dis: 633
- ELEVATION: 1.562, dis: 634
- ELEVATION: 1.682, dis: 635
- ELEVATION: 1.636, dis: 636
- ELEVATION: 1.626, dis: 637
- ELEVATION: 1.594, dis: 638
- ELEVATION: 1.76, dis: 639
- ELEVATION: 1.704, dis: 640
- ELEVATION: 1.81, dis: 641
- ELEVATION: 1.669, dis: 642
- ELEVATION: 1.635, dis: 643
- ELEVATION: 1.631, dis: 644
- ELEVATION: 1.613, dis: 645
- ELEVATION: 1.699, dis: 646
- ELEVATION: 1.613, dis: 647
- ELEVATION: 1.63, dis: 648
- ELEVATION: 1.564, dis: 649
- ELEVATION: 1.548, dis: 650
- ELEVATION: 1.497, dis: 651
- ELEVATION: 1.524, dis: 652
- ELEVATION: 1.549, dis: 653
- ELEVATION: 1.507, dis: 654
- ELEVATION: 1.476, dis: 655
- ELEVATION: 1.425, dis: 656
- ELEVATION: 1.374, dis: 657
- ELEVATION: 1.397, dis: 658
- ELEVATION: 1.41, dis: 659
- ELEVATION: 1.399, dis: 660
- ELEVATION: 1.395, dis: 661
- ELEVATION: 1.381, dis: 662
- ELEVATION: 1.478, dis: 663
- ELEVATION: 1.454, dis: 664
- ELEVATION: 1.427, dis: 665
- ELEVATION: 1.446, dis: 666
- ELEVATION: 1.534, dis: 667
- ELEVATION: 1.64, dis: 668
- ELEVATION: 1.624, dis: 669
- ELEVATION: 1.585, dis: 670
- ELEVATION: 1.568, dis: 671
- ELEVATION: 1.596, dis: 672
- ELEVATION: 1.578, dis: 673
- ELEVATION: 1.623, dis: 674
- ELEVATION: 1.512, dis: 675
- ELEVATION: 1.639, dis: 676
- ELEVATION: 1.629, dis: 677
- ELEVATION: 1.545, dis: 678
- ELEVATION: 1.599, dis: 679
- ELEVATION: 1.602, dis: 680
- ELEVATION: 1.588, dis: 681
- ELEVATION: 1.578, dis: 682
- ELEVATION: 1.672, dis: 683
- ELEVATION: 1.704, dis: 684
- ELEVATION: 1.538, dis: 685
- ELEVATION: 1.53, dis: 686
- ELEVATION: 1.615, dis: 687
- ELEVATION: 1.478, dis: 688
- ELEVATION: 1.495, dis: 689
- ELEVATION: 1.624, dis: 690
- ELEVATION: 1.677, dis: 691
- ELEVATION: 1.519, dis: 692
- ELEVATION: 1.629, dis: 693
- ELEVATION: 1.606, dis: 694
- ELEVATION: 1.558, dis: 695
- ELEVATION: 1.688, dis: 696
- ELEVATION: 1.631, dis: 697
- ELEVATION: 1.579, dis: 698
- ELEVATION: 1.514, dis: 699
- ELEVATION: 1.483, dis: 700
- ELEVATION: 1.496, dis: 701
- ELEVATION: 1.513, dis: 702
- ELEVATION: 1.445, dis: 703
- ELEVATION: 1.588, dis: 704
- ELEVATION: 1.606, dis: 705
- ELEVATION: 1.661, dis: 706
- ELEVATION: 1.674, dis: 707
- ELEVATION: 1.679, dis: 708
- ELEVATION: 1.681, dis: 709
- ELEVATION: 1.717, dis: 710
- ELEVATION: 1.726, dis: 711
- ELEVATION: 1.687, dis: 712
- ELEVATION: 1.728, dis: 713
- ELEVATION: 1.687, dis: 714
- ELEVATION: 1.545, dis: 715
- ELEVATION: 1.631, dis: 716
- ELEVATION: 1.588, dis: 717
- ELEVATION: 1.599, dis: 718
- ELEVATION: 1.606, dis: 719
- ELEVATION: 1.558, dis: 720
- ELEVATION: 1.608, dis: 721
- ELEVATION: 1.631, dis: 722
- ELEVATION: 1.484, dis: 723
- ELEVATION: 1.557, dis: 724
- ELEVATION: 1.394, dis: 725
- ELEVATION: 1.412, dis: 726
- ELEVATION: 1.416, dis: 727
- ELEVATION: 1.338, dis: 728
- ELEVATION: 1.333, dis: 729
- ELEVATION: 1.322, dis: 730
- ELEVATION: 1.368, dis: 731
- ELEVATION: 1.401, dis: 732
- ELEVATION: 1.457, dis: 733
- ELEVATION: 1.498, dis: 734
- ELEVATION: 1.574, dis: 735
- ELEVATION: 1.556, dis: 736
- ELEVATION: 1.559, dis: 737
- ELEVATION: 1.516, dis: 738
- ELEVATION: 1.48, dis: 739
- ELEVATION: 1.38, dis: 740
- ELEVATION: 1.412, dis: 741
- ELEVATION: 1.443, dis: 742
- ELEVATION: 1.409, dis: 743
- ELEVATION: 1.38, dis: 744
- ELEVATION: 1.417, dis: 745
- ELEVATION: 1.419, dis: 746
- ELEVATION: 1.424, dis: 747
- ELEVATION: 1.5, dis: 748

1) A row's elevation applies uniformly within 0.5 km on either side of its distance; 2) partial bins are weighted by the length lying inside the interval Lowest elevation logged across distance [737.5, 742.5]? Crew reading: 1.38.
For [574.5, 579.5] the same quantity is 1.794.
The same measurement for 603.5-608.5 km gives 1.975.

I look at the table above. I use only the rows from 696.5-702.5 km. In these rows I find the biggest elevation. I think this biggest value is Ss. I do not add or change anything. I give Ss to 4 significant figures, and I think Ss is 1.631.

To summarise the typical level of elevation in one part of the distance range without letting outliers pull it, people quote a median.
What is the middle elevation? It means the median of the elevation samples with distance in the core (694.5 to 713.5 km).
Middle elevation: 1.63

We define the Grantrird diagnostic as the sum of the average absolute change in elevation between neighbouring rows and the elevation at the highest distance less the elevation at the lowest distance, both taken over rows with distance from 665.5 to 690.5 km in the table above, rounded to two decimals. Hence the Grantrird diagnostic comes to 0.24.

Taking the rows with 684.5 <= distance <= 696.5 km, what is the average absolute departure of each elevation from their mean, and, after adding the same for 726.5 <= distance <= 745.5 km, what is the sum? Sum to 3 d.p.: 0.124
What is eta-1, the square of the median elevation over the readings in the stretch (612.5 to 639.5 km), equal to 3.1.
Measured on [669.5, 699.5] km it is 2.5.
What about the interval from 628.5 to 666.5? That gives 2.4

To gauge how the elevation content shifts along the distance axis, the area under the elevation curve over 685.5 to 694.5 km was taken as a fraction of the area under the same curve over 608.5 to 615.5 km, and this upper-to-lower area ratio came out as 1.0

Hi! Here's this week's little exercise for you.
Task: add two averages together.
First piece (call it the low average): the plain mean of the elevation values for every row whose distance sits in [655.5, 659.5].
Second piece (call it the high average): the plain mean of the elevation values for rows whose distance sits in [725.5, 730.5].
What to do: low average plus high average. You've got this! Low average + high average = 2.8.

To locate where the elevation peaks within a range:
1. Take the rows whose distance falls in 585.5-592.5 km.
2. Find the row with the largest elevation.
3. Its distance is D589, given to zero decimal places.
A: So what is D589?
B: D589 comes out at 592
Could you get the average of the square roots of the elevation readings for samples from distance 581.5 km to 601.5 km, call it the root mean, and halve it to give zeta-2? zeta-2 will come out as 0.70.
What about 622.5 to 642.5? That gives 0.65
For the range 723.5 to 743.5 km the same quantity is 0.60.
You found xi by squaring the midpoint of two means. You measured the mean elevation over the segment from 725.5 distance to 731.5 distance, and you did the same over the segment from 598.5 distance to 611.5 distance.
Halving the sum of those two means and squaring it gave 2.83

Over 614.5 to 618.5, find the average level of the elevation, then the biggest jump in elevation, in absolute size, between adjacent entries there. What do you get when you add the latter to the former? 1.9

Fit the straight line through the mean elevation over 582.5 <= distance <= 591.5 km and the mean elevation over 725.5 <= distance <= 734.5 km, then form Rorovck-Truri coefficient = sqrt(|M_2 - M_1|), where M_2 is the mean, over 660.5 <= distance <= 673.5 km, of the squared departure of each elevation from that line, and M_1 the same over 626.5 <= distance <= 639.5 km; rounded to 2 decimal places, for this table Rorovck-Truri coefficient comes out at 0.05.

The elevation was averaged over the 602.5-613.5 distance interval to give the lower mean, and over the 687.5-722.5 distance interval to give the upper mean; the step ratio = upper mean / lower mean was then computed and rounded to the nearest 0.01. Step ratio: 0.81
